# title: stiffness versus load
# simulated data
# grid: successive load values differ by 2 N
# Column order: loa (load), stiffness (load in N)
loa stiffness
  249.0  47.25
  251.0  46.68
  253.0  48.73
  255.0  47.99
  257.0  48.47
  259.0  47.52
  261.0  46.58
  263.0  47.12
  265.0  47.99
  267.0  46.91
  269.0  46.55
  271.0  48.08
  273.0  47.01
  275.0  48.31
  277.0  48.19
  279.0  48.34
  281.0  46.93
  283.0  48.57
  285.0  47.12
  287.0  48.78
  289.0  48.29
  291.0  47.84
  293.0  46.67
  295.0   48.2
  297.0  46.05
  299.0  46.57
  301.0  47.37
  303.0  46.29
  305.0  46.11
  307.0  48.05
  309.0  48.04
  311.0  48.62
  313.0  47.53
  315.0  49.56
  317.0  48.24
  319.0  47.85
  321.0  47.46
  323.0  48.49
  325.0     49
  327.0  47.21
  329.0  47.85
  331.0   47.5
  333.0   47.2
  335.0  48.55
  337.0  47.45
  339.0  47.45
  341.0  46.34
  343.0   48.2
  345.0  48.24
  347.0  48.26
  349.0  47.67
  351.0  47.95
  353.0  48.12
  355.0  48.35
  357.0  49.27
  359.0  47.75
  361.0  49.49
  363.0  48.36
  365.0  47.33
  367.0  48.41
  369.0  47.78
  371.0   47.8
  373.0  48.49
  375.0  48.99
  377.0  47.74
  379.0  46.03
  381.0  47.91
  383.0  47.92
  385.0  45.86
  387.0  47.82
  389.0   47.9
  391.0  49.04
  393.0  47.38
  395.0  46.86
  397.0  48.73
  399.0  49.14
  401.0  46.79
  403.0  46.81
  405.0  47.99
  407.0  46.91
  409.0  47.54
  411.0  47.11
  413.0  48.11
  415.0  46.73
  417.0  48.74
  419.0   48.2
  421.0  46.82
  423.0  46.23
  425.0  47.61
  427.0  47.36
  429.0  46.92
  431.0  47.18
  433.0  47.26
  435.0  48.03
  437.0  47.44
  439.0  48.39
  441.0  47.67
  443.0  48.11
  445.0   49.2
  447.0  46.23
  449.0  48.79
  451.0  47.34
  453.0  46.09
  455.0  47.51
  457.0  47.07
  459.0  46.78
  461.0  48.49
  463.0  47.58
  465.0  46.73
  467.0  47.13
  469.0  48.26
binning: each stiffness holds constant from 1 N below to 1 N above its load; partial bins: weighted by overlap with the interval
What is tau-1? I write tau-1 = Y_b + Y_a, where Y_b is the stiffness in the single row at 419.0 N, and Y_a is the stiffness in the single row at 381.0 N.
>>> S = 96.1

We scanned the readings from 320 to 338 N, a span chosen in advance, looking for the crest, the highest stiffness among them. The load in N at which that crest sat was 325.0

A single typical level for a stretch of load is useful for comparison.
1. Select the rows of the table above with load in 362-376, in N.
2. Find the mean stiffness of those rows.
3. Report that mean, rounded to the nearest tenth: 48.2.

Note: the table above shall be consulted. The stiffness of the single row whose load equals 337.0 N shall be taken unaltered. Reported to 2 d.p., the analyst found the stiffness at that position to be 47.45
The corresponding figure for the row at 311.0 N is 48.62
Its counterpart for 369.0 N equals 47.78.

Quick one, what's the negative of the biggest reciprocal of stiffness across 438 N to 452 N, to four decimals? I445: -0.0216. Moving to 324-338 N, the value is -0.0212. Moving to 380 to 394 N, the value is -0.0218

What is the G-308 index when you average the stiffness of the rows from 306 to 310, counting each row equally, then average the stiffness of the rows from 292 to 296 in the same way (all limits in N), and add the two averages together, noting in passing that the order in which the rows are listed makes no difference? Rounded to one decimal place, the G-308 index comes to 95.5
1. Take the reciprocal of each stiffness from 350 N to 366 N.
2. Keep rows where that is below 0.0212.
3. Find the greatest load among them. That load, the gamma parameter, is 365.0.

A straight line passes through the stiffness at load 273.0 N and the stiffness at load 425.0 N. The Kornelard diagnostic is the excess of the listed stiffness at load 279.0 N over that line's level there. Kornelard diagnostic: 1.3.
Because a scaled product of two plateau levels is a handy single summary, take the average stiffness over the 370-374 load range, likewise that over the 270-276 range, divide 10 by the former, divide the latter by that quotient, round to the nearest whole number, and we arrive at 230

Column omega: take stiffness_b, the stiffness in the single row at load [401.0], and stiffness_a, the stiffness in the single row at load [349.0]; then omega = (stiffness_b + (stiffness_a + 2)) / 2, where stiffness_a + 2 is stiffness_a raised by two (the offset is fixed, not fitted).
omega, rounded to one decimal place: 48.2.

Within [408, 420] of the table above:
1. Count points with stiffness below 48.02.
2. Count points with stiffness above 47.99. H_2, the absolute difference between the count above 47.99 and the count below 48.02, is 0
